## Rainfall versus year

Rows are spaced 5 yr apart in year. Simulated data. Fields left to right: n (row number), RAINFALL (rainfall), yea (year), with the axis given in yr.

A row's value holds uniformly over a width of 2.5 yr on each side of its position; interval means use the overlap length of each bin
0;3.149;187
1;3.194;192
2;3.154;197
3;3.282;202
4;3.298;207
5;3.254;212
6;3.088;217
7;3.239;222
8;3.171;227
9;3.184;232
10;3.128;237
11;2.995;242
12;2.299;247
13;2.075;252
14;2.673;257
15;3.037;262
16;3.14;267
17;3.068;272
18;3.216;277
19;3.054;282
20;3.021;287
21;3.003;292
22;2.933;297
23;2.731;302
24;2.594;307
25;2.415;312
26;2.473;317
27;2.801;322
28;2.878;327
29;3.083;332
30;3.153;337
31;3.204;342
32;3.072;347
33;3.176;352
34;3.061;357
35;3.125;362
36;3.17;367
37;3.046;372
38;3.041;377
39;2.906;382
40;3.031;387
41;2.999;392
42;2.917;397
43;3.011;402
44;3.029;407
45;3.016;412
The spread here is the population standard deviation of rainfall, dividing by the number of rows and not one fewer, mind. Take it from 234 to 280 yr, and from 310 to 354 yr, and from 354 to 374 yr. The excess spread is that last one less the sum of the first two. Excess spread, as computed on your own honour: -0.62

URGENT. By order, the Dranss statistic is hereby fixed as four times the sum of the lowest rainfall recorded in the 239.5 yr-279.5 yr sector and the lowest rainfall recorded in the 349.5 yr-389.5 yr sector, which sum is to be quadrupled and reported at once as 19.9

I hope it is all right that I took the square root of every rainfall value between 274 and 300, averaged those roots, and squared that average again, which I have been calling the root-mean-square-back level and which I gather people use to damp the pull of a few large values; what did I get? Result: 3.04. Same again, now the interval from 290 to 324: 2.70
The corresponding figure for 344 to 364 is 3.11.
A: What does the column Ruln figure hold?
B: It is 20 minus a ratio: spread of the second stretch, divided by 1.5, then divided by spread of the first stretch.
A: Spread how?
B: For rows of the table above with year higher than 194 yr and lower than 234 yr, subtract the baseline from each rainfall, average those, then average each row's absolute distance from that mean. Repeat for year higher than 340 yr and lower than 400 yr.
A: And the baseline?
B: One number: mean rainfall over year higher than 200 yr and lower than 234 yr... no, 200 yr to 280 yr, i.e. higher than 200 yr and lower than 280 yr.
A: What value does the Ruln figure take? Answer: 19.2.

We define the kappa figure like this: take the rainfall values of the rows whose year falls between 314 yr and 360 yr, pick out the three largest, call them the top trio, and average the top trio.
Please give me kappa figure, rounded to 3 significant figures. 3.18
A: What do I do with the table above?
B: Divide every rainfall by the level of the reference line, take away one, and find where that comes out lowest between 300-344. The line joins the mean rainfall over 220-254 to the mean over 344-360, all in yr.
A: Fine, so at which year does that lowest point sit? 312 yr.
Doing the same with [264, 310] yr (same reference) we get 307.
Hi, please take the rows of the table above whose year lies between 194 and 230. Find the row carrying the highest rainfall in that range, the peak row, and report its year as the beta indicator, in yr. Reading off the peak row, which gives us 207 yr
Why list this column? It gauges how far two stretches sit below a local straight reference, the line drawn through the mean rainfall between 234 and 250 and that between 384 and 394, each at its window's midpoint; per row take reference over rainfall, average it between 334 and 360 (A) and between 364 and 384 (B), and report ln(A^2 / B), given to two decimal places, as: -0.10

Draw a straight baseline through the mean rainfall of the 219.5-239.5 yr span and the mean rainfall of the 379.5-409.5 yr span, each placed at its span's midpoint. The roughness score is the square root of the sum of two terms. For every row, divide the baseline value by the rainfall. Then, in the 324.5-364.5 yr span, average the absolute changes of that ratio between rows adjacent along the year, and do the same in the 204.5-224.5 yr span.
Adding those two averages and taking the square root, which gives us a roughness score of 0.27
